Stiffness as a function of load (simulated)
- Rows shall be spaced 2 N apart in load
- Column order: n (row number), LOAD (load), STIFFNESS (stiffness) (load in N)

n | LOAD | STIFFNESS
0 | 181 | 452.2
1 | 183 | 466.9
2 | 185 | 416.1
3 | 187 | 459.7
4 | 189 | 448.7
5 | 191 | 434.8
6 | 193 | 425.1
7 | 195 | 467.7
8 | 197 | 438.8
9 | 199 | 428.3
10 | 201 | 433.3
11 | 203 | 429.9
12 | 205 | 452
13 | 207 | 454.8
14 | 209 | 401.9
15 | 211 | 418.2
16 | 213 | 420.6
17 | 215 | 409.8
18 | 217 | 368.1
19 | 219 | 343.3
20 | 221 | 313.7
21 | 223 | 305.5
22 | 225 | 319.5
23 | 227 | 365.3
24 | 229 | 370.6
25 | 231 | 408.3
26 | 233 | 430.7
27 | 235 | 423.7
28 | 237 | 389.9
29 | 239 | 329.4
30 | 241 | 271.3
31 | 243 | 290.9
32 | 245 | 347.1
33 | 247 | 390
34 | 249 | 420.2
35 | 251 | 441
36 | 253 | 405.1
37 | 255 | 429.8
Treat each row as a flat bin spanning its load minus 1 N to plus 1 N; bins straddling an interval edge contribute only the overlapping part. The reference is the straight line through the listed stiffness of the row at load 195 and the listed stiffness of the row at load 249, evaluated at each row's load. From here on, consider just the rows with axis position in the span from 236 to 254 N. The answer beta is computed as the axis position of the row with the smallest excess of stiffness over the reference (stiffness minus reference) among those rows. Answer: 241 N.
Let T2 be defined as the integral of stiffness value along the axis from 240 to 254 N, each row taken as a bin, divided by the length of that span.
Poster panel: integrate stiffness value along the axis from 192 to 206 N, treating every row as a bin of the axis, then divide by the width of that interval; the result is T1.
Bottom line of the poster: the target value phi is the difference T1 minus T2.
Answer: 73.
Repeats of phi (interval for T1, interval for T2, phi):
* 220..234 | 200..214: -71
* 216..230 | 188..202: -99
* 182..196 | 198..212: 14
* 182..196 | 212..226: 91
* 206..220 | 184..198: -39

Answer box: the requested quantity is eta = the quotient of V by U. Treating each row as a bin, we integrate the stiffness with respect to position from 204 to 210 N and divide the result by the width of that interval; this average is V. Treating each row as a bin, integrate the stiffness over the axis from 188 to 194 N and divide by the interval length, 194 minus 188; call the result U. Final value 1.00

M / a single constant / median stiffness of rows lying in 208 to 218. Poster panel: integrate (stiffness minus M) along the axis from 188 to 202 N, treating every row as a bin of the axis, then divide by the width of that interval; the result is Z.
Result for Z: 30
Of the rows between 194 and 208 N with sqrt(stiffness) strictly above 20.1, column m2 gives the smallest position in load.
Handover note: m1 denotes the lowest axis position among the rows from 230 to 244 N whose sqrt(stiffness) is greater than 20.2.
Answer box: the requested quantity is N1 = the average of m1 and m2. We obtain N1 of 213 N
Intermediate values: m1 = 231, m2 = 195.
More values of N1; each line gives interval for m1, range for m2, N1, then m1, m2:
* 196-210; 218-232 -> 214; 197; 231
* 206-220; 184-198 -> 196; 207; 185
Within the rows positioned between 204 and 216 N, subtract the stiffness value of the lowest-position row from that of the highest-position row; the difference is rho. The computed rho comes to -42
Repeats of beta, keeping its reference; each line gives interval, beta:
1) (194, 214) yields 209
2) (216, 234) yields 223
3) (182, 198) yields 185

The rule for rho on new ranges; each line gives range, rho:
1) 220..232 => 95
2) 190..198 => 4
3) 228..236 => 53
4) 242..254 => 114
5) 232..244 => -140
